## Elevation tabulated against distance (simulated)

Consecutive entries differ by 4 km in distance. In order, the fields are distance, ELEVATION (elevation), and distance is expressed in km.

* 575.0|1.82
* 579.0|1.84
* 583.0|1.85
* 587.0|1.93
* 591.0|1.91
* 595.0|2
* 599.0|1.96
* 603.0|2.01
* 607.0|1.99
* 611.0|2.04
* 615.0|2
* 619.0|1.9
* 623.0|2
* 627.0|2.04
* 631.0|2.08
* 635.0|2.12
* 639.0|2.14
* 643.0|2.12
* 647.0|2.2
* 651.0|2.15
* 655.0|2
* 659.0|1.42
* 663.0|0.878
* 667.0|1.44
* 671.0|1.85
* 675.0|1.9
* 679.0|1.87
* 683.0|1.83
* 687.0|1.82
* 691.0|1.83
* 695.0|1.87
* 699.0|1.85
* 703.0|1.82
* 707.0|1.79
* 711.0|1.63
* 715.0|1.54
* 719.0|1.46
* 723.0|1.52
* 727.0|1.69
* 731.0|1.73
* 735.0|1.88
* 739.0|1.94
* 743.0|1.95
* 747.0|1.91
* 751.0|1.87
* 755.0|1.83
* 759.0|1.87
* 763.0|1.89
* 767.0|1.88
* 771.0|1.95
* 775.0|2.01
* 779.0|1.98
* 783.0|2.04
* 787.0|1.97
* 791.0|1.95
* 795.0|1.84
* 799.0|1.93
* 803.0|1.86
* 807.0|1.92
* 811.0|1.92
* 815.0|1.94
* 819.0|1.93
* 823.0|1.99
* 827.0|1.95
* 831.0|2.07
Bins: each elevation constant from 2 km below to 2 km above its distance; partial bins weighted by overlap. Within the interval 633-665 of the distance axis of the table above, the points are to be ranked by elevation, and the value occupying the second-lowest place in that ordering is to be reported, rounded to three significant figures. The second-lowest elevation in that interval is 1.42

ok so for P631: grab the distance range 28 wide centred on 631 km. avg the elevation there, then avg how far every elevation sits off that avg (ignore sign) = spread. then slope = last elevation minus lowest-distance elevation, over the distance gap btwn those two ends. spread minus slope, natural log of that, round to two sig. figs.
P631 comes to -2.9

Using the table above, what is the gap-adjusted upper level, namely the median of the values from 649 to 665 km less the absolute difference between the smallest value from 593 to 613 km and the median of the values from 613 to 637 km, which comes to 1.65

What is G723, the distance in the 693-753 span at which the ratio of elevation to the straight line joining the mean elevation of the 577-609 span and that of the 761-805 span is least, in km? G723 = 719.0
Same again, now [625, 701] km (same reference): 663.0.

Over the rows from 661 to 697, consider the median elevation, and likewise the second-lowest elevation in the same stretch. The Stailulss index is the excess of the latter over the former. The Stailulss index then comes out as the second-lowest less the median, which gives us -0.39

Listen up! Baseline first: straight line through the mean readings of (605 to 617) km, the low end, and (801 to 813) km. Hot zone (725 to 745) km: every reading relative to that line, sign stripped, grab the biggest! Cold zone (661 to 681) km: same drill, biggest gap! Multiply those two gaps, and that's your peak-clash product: 0.28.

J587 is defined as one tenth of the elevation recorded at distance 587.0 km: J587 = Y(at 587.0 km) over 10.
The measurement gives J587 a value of 0.1930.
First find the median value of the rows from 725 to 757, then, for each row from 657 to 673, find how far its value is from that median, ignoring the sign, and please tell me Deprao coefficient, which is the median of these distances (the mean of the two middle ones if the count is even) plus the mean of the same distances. 0.92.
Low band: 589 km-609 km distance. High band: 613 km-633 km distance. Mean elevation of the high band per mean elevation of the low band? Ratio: 1.02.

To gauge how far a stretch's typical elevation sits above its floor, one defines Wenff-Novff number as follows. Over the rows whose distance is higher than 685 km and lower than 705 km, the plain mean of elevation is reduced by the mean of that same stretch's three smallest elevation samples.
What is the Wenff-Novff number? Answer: 0.015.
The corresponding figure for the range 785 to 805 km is 0.033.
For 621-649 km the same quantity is 0.060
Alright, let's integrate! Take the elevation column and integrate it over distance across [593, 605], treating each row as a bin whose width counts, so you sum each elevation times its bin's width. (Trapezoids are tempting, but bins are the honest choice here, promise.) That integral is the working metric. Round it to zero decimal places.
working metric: 24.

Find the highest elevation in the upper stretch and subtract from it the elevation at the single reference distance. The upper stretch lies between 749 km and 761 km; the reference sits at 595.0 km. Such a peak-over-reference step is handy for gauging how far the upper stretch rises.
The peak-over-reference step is -0.13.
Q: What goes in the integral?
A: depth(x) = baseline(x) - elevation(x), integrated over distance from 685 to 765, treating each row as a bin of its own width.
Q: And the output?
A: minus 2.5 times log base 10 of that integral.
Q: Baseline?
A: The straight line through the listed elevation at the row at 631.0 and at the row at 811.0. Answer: -3.1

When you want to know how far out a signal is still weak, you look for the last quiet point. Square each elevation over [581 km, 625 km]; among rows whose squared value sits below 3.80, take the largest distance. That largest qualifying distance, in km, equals 619.0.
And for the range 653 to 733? 731.0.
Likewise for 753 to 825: 819.0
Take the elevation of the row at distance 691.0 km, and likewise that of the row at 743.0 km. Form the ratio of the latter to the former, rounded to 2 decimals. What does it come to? 1.07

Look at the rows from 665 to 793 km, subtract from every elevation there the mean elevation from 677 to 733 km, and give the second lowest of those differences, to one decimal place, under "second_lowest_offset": -0.3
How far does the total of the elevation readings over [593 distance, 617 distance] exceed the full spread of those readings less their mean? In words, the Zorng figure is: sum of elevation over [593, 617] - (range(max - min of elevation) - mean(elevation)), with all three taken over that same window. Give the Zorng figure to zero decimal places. 14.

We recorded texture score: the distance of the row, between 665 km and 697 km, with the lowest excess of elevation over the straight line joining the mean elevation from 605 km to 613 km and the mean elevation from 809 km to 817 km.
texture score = 667.0 km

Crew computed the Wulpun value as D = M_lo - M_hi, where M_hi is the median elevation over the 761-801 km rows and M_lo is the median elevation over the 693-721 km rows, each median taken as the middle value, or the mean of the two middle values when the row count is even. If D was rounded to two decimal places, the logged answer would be -0.16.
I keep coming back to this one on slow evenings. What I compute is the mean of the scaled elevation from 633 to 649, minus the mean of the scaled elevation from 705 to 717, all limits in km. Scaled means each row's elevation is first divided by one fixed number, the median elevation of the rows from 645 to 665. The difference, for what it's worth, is 0.25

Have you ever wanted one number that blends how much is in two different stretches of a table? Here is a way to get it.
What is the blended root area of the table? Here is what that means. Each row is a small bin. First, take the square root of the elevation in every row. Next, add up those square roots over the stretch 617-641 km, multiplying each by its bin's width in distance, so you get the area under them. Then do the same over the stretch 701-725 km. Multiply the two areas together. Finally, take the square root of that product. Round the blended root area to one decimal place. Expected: 32.4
